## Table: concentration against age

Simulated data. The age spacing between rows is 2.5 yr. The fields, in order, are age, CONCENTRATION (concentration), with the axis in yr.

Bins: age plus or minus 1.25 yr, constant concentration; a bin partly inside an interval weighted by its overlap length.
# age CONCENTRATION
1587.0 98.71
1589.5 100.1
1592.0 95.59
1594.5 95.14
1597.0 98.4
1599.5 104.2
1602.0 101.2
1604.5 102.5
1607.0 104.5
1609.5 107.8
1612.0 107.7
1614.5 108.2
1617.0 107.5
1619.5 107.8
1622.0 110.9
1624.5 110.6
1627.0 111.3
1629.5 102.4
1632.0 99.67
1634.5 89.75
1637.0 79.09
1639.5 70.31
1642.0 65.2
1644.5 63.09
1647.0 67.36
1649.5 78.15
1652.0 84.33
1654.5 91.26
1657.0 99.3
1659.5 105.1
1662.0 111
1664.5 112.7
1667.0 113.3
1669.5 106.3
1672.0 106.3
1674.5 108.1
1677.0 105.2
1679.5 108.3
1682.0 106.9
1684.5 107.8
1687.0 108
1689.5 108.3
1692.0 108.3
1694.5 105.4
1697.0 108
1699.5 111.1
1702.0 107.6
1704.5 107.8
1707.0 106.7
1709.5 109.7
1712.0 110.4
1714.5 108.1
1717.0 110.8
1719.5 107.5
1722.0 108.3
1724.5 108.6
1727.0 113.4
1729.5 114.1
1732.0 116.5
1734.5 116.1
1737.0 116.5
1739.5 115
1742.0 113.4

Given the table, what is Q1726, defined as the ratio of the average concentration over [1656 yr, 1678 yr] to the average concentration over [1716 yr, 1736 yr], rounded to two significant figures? 0.96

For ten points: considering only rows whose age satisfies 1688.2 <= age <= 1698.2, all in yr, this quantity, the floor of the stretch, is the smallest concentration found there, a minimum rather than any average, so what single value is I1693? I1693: 105.4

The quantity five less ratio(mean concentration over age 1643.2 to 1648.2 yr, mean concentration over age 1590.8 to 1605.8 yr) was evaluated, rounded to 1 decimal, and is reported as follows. 4.3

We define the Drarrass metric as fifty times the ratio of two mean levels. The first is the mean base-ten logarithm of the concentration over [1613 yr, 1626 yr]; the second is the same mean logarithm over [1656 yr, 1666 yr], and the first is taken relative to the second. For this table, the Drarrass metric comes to 50.2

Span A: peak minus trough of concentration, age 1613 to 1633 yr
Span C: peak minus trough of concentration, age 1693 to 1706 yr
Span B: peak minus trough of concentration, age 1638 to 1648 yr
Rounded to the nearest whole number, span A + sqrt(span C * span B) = 18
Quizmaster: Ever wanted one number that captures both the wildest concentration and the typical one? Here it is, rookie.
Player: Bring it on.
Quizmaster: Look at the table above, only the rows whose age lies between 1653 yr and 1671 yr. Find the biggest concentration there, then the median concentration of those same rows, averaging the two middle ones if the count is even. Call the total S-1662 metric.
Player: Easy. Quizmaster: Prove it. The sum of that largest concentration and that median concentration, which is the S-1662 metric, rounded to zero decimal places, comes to 220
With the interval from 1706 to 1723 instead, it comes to 219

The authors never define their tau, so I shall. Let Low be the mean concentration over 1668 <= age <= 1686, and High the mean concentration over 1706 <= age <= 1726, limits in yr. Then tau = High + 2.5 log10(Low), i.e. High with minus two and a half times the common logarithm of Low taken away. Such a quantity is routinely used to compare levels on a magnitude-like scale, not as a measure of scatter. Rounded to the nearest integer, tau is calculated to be 114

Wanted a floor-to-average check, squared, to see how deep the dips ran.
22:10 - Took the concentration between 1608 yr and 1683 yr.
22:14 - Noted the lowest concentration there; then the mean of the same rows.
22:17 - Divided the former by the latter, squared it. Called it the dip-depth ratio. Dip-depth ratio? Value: 0.41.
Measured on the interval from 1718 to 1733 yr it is 0.93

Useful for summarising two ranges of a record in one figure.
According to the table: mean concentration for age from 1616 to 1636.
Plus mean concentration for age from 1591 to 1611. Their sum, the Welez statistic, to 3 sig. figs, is 206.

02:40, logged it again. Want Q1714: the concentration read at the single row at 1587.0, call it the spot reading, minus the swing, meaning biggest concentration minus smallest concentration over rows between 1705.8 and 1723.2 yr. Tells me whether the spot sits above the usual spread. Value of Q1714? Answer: 95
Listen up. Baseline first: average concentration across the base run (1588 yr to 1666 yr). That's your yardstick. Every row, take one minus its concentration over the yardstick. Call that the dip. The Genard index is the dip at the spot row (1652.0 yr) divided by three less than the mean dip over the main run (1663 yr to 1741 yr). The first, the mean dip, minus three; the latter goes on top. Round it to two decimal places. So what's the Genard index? -0.04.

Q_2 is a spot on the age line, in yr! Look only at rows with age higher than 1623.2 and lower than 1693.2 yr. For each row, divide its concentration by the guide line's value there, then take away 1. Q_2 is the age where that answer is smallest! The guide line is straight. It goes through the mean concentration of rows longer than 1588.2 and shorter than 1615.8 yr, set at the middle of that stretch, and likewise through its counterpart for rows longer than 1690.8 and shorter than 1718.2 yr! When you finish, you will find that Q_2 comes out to 1644.5 yr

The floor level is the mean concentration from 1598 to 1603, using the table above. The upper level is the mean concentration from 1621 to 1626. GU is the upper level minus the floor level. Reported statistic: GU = 8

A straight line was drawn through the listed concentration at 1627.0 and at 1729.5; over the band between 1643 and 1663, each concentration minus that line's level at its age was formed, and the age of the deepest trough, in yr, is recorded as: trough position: 1644.5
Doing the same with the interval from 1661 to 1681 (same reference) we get 1677.0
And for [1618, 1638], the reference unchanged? 1637.0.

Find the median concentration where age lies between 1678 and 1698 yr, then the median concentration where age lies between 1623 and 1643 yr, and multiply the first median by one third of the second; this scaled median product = 3410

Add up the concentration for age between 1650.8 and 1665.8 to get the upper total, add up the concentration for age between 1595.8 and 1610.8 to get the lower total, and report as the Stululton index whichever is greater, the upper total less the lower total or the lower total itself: 619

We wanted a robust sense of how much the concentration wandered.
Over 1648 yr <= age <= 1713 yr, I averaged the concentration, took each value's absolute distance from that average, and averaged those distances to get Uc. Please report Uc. 5.2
